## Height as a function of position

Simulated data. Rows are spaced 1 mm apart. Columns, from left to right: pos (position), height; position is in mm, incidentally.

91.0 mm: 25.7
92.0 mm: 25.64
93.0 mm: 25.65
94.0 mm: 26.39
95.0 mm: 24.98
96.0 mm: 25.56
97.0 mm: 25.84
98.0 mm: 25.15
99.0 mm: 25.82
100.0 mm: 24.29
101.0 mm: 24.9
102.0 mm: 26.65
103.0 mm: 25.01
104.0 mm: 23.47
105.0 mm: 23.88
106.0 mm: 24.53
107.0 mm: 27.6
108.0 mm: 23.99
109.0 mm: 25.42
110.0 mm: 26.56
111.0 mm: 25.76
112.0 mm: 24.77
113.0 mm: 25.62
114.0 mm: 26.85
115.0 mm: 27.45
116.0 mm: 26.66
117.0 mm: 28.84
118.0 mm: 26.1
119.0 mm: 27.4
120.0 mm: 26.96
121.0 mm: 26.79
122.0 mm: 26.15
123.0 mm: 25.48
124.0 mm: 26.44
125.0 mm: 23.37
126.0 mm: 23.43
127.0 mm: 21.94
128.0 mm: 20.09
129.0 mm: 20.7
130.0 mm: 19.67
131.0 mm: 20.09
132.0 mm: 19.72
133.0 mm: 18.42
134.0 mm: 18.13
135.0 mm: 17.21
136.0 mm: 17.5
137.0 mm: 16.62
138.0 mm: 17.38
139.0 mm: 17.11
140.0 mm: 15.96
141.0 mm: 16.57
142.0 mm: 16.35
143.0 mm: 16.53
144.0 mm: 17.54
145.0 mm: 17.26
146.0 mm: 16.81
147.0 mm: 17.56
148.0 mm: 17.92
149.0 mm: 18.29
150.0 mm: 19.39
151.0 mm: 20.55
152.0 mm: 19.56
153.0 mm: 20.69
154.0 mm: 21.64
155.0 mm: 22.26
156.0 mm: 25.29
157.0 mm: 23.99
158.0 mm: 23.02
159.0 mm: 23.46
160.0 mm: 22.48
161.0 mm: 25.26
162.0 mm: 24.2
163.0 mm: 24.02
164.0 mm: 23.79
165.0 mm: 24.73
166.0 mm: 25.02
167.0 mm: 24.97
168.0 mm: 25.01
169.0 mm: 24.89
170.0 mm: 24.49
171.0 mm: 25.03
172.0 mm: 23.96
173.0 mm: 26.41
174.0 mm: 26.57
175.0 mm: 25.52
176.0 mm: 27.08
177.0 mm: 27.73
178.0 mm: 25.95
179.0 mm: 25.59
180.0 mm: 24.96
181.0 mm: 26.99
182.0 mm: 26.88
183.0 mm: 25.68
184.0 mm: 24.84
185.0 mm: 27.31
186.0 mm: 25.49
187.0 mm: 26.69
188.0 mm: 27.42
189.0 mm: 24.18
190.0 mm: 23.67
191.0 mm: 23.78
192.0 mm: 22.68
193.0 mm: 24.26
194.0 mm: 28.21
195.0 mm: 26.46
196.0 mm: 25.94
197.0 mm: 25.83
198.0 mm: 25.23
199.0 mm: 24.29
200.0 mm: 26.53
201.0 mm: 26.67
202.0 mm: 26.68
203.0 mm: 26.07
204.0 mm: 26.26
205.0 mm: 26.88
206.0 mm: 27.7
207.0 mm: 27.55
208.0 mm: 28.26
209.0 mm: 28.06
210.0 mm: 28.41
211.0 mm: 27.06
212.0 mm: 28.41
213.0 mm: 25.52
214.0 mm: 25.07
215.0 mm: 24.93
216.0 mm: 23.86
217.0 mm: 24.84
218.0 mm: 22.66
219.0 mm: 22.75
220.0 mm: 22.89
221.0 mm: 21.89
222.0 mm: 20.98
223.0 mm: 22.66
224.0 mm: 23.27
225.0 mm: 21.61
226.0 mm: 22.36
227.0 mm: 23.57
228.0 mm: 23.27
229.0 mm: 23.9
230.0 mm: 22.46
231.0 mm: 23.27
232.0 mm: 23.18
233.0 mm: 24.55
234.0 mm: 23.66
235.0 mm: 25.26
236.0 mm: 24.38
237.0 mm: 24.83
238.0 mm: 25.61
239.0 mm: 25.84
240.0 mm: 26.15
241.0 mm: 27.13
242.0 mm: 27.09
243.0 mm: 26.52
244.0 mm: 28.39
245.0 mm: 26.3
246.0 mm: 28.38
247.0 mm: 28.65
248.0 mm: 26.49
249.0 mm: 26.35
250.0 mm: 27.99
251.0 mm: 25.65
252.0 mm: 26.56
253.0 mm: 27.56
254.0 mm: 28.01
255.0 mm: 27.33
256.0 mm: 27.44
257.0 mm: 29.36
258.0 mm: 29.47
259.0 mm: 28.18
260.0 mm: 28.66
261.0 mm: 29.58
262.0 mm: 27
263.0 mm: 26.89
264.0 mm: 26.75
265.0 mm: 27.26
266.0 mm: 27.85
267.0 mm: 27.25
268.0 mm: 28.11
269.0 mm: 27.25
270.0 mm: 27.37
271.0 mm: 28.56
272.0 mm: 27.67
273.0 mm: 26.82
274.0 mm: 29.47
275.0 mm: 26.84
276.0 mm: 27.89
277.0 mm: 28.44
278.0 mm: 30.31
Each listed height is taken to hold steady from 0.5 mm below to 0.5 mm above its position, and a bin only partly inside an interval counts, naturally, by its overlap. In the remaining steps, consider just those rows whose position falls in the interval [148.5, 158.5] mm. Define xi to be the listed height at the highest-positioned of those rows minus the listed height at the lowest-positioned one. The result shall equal 4.7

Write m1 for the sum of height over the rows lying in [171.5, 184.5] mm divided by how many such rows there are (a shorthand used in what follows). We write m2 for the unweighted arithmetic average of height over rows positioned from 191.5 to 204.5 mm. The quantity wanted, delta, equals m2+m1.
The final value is 51.8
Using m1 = 26.0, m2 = 25.8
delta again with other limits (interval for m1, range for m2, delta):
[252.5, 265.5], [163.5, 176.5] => 53.2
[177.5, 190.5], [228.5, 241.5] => 50.5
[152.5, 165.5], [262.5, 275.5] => 51.0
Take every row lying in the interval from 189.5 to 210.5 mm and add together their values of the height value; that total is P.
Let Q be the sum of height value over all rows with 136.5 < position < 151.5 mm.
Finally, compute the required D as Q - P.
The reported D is -288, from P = 549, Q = 262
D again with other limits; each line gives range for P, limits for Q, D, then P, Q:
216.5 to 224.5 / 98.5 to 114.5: 223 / 182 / 405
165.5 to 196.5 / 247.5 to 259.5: -463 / 794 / 330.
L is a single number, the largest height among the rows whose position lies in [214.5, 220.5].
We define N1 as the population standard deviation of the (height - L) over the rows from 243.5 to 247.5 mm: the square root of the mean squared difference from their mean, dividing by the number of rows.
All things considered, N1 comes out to 0.95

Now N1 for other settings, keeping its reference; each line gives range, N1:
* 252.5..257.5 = 0.75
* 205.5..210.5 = 0.33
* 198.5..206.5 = 0.91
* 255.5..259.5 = 0.84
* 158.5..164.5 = 0.83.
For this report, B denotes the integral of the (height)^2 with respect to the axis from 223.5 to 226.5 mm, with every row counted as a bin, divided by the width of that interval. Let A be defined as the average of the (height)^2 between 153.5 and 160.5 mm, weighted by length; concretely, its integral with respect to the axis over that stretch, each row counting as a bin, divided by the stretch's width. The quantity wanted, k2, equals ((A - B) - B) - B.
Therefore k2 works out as -971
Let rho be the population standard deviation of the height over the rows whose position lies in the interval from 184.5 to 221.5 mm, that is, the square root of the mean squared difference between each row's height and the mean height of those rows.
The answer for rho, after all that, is 1.8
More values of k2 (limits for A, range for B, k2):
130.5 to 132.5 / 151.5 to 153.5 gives -820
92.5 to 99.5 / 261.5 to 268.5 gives -1580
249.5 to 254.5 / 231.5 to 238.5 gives -1064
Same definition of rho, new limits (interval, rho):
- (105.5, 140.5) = 3.9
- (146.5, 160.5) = 2.3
